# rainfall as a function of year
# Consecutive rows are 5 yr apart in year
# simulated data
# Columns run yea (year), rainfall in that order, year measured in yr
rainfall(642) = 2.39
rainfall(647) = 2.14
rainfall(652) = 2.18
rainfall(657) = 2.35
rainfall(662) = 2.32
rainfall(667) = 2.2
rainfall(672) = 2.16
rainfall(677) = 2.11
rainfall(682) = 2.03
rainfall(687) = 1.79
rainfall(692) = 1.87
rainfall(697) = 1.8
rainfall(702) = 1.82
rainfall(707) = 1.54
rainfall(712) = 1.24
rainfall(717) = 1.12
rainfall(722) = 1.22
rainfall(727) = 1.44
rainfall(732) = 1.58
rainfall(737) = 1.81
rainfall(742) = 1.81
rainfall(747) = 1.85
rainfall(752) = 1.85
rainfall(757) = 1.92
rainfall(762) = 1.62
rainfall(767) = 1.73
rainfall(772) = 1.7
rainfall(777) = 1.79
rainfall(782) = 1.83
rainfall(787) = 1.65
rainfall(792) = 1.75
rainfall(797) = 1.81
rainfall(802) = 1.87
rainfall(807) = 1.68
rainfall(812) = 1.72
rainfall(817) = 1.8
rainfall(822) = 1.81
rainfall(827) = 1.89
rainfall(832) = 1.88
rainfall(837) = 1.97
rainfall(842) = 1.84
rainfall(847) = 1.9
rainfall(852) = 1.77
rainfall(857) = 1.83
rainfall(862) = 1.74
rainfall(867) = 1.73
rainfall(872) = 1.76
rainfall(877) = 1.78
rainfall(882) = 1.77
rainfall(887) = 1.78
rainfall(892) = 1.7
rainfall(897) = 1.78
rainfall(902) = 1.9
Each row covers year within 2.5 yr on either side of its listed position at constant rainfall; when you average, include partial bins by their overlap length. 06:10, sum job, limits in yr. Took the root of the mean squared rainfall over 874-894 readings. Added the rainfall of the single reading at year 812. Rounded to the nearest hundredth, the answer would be 3.48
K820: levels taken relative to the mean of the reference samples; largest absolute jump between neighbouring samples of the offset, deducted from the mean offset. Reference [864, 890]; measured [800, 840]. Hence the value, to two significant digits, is -0.13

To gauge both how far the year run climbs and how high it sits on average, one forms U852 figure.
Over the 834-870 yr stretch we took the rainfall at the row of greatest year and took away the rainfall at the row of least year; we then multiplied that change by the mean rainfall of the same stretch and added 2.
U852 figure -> 1.6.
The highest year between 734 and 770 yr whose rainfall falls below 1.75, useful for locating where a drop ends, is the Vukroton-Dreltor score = 767 yr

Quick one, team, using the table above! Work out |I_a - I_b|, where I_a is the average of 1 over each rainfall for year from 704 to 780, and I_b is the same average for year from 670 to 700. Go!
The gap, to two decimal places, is 0.12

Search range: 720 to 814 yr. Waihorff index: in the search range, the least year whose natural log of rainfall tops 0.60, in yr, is 747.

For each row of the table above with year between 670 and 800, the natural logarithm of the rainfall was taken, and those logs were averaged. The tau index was 0.53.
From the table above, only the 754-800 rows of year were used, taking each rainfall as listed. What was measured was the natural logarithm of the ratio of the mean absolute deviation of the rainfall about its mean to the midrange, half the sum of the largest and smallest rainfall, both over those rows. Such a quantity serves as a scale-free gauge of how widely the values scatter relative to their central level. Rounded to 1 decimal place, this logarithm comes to -3.2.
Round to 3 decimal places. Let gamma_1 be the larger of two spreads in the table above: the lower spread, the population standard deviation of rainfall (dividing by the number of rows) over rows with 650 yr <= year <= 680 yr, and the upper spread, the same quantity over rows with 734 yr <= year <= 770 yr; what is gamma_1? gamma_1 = 0.090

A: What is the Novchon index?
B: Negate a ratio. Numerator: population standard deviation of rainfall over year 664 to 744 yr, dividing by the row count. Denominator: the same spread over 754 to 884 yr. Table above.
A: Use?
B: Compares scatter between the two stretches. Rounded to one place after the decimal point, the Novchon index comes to -3.9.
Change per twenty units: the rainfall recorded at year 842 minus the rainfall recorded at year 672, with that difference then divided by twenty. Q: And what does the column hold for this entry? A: -0.016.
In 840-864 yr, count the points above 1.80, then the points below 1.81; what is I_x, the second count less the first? -1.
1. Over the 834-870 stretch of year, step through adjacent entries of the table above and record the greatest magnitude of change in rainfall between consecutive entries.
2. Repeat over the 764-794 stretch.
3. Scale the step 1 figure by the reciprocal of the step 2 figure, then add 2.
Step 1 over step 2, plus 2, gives 2.7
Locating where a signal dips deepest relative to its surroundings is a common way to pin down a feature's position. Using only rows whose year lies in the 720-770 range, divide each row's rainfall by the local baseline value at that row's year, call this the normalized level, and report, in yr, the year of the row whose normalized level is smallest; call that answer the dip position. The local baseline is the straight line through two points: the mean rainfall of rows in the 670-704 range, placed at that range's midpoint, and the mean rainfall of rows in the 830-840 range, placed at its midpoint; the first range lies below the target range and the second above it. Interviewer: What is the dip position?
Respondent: 722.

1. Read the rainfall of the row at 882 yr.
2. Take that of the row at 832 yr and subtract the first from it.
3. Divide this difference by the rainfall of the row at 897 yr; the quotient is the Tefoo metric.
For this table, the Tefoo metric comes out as 0.1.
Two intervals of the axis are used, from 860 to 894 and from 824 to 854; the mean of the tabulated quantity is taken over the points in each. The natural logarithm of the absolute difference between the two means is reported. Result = -2.1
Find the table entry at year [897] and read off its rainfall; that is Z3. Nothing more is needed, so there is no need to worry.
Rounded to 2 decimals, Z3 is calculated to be 1.78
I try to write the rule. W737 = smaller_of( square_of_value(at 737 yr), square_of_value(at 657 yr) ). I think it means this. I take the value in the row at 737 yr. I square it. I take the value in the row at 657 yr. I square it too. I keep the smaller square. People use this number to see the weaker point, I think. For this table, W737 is 3.28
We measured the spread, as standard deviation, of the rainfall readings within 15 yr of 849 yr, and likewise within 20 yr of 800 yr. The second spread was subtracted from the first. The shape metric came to 0.01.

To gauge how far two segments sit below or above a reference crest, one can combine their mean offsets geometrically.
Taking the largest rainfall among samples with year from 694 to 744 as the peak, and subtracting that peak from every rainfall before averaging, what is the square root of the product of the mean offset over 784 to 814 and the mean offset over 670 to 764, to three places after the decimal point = 0.088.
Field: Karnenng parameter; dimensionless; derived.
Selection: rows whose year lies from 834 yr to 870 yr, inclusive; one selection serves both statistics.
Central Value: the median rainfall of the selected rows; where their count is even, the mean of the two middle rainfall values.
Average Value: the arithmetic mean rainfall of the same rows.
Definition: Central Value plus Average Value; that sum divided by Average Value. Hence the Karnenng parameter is 2.00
